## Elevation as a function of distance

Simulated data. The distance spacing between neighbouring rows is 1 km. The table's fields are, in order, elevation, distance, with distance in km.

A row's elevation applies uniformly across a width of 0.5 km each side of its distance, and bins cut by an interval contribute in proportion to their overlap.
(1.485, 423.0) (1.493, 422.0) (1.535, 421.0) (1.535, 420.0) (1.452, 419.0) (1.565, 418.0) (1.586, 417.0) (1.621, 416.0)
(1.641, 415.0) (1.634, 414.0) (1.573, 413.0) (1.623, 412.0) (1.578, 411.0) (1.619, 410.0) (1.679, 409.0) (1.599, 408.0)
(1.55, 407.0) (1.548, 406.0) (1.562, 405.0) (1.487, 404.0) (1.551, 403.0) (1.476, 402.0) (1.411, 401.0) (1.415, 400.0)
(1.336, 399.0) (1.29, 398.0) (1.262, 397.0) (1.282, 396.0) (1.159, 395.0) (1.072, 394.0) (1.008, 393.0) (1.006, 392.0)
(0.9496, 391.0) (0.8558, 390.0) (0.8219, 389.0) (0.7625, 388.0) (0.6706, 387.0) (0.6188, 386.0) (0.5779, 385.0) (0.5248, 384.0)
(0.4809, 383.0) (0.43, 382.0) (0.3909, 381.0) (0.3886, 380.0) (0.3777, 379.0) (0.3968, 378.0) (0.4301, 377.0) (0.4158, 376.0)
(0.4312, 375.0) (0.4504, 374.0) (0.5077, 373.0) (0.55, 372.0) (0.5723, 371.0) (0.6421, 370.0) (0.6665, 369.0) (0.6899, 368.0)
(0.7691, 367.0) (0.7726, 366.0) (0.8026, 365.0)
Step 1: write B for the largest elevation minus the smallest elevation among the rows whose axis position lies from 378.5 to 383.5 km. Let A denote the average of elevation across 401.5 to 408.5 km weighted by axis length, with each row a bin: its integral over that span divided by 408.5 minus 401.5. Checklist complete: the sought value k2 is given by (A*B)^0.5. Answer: 0.40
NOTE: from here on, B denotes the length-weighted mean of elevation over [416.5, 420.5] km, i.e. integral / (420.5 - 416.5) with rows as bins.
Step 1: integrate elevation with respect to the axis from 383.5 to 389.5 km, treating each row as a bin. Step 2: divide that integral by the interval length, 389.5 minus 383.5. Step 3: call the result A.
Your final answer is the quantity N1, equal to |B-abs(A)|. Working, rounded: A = 0.7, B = 1.5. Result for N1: 0.87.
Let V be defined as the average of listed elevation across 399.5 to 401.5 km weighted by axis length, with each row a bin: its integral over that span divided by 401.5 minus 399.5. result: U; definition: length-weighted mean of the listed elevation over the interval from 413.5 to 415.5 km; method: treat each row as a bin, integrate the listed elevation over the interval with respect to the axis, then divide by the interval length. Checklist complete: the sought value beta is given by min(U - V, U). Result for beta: 0.22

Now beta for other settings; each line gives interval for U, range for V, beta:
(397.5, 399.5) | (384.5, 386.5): 0.71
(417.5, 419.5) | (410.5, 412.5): -0.09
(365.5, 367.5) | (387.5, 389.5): -0.02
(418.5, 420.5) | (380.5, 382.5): 1.08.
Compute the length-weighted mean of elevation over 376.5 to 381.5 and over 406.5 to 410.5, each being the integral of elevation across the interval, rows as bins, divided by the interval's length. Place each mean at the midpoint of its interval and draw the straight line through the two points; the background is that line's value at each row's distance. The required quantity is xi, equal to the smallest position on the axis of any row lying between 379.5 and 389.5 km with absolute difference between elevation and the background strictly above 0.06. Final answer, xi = 381.0 km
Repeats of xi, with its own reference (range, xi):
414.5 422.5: 415.0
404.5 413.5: 405.0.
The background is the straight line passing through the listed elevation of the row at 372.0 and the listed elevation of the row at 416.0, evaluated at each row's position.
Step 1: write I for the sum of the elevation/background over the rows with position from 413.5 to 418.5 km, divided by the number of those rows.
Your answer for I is 0.99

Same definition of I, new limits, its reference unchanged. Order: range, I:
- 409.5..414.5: 1.05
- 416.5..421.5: 0.91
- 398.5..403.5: 1.14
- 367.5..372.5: 1.26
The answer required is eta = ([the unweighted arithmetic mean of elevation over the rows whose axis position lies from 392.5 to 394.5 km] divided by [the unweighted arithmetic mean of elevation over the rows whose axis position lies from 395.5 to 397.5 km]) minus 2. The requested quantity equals -1.18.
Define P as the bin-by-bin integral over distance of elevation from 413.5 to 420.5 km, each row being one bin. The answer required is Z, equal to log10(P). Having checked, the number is 1.04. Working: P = 11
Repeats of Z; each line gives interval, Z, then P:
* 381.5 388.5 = 0.61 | 4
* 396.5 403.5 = 0.99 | 10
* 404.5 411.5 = 1.05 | 11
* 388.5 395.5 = 0.84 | 7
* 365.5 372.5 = 0.67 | 5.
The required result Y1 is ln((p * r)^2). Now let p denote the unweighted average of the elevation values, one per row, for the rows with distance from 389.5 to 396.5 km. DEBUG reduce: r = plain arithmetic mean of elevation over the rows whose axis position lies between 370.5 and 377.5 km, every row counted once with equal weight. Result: -1.4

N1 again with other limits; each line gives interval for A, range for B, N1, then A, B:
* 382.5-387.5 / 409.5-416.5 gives 1.04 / 0.6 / 1.6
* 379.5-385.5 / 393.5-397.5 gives 0.73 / 0.5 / 1.2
